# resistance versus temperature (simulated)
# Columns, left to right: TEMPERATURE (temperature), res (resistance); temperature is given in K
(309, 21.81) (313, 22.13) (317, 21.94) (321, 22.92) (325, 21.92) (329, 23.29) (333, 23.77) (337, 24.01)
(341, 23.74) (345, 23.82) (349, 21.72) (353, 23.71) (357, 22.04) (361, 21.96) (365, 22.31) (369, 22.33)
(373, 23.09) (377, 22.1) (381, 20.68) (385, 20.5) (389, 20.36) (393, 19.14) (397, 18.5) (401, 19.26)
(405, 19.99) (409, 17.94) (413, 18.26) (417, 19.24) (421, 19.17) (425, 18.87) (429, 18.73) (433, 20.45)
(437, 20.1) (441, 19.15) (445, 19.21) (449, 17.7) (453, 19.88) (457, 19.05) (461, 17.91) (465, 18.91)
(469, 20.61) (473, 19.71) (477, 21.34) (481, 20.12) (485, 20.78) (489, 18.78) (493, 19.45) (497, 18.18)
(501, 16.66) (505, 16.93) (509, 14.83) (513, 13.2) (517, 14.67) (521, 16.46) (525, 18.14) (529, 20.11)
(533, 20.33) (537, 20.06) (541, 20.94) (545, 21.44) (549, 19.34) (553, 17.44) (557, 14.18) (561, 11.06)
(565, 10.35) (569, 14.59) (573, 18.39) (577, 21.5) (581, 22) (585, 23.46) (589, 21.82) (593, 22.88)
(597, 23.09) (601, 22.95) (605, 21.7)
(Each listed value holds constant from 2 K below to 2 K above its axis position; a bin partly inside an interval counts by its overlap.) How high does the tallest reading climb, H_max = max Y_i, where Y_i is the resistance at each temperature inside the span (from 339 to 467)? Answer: 23.82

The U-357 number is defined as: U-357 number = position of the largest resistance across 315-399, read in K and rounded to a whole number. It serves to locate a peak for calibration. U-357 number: 337 K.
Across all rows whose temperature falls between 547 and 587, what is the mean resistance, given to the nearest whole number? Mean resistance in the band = 17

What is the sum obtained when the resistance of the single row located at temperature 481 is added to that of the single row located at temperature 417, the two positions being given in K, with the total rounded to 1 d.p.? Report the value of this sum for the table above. 39.4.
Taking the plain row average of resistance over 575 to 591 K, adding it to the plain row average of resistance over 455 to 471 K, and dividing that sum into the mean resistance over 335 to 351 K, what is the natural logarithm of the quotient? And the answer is -0.57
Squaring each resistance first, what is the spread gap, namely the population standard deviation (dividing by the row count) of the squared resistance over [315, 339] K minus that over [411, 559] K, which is -32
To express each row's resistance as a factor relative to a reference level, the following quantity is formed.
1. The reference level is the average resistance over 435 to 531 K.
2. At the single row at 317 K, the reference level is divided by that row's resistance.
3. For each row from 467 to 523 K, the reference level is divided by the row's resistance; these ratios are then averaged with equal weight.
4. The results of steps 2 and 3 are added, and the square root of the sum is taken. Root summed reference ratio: 1.37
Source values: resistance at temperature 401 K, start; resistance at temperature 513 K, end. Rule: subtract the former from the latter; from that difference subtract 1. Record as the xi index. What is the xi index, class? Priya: -7.06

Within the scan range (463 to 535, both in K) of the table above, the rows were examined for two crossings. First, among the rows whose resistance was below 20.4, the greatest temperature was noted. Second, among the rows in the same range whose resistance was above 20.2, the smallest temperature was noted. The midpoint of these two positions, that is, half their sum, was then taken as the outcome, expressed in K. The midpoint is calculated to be 501 K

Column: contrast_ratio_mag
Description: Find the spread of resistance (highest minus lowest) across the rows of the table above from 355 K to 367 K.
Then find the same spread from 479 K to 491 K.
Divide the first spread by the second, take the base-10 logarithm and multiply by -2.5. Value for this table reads 1.9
